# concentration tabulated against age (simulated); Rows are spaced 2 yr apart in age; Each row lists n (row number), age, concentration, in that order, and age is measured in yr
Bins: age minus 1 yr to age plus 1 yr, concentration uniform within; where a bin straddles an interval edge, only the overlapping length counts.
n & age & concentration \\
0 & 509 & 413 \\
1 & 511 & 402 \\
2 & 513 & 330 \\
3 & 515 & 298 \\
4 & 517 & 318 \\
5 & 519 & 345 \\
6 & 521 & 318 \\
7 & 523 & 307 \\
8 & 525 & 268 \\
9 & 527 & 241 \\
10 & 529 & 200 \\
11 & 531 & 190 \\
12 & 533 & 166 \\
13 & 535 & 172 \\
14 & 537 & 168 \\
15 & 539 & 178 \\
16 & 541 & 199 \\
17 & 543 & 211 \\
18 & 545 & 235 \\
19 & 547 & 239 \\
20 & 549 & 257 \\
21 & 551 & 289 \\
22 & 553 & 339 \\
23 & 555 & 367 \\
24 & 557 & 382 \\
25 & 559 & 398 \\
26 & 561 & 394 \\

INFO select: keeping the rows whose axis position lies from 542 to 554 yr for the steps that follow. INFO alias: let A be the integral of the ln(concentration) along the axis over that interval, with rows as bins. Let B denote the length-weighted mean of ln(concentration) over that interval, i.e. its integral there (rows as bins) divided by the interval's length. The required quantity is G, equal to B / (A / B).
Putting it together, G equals 0.46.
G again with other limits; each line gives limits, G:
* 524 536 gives 0.44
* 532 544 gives 0.43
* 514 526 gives 0.48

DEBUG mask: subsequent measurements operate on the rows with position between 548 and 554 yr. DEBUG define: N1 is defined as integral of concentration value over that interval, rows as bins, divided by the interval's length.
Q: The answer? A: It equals 295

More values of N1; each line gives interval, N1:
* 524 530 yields 236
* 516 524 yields 322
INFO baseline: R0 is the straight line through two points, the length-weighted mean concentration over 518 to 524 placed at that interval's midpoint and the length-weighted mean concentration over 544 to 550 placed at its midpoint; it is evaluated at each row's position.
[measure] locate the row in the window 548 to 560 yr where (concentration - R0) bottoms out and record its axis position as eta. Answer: 549 yr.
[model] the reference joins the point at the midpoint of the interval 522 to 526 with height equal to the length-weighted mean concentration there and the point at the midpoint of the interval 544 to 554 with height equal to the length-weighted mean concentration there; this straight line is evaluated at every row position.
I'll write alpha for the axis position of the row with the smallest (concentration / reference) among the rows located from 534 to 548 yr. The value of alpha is 537 yr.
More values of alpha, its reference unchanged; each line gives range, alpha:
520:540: 533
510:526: 525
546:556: 547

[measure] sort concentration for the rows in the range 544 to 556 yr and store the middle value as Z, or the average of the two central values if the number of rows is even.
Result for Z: 273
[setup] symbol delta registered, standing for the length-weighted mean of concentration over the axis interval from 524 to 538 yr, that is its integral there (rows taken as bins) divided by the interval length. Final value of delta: 201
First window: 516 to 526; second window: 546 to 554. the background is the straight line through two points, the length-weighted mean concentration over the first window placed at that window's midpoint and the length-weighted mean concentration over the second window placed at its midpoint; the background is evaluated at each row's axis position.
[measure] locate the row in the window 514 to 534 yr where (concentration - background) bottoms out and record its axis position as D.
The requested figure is 533 yr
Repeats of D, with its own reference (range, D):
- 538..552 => 539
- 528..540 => 533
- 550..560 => 551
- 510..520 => 515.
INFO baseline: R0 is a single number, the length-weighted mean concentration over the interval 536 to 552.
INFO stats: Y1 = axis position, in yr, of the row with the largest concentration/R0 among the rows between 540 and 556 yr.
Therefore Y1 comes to 555 yr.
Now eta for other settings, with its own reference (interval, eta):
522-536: 533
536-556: 537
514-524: 515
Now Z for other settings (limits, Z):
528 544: 184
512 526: 318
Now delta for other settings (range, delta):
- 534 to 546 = 194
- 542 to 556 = 277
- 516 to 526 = 311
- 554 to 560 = 382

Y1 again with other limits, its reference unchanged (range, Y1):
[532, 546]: 545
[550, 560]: 559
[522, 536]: 523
